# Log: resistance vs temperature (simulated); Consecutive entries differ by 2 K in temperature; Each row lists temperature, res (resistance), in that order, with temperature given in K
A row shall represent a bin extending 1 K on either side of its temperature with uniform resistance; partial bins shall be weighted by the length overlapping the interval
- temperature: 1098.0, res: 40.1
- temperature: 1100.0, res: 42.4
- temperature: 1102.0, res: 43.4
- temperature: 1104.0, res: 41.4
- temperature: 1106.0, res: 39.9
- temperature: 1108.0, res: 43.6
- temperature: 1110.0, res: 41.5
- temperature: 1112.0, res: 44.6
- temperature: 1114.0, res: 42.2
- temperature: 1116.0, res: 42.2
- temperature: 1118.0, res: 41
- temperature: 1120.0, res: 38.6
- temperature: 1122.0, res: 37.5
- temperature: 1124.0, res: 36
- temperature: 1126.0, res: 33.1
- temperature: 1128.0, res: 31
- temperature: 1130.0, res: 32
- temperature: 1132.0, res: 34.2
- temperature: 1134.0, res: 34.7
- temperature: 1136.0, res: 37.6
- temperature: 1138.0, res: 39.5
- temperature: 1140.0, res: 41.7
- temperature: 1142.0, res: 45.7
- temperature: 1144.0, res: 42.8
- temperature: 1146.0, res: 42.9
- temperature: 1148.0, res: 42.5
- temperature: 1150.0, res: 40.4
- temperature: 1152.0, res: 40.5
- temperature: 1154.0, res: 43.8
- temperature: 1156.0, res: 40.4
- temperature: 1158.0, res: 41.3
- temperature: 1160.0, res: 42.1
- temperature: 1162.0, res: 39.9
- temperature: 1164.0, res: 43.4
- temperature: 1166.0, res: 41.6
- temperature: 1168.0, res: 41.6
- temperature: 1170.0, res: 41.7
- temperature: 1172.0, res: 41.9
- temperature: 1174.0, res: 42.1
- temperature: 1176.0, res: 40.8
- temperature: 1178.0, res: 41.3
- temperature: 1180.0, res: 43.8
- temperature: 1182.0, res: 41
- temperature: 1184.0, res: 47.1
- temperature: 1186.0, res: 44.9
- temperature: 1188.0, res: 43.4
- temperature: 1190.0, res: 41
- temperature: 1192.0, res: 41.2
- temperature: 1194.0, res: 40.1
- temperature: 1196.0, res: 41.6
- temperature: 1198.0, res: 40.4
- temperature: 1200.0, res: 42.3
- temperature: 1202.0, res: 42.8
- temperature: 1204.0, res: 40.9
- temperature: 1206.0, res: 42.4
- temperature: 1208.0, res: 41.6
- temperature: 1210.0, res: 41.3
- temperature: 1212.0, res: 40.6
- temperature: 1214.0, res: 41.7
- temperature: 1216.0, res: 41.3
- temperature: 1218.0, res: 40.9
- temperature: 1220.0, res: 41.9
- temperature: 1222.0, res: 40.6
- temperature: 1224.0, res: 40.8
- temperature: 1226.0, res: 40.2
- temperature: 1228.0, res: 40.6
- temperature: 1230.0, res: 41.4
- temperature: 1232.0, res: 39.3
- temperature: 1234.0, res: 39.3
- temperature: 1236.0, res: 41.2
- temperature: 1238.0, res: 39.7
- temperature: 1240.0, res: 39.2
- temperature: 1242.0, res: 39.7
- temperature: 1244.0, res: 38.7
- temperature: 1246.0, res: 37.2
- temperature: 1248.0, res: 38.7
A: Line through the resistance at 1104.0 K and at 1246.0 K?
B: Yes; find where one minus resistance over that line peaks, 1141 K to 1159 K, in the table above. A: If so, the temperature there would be 1150.0 K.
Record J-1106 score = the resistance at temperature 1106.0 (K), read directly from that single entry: 39.9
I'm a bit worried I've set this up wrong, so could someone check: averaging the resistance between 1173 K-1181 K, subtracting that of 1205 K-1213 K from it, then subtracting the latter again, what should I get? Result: -41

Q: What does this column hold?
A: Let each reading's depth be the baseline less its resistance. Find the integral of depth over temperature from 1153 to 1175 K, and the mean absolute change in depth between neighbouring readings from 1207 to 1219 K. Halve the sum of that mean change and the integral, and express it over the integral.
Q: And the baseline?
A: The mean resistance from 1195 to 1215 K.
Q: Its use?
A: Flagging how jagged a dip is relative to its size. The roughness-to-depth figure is 0.45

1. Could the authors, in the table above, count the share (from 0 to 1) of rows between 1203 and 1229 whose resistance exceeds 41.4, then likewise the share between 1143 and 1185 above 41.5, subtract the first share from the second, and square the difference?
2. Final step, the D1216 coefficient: 0.10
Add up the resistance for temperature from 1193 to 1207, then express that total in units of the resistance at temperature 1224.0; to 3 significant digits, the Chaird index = 7.12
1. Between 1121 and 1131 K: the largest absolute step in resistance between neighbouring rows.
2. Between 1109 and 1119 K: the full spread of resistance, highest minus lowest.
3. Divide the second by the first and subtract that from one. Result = -0.2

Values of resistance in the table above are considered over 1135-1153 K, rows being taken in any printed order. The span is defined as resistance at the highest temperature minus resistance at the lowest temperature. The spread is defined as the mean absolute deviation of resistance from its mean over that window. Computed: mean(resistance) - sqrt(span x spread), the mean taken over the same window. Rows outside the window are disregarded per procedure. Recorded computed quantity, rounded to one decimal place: 39.2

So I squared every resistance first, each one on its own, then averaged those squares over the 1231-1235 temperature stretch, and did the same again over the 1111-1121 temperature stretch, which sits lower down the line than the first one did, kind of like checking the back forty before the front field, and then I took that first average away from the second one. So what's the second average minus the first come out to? 200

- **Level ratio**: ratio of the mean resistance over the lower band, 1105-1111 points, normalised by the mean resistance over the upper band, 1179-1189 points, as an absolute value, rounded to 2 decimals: 0.95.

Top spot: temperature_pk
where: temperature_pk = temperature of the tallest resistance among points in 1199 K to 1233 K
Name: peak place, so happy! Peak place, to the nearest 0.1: 1202.0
